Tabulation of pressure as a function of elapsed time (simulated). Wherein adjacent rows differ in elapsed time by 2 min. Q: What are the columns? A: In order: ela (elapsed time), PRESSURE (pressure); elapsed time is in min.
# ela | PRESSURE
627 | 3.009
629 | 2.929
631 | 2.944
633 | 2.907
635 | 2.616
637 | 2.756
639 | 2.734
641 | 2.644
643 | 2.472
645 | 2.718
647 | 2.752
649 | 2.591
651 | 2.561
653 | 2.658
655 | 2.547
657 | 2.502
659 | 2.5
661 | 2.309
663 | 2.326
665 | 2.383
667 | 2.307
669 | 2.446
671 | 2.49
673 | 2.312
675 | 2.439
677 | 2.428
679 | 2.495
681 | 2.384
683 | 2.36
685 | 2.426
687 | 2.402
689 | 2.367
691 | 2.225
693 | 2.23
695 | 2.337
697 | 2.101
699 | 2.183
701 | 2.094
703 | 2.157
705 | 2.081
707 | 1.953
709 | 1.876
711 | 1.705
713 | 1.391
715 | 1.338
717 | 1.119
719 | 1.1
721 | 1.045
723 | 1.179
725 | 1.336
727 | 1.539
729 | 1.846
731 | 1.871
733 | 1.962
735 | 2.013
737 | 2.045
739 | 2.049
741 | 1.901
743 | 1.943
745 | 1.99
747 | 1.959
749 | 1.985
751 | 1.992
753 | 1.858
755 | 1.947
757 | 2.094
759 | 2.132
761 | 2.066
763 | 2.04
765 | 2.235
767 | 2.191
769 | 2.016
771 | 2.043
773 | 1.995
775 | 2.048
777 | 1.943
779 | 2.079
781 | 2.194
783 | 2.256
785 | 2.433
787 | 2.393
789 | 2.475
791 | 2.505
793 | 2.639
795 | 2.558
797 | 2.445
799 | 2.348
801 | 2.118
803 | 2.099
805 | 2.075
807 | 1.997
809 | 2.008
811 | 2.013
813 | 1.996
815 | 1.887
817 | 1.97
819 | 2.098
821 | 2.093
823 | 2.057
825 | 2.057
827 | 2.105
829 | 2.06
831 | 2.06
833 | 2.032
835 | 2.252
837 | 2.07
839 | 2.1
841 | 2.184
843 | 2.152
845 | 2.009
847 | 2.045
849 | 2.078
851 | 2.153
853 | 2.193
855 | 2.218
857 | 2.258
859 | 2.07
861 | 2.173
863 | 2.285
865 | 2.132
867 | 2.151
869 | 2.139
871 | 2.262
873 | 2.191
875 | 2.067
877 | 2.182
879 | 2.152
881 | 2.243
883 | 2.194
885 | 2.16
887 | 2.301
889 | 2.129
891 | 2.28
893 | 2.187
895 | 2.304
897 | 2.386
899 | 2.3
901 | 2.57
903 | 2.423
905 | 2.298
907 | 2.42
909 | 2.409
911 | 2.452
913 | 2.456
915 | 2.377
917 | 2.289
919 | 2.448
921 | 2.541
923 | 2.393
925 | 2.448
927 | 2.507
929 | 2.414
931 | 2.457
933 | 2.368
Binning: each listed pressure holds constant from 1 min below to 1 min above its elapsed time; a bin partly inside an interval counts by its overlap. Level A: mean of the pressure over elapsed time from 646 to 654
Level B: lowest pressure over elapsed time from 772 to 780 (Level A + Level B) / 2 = 2.29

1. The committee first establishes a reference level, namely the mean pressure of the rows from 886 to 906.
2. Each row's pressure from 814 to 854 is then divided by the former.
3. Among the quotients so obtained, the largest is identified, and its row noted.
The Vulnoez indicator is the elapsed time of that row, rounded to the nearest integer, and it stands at 835 min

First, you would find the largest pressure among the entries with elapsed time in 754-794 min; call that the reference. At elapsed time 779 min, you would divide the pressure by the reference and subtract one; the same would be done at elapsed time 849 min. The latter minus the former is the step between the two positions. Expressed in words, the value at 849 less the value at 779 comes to 0.00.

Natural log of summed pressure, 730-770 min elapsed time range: 3.70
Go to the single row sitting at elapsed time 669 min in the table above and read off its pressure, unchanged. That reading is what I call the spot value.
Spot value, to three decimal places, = 2.446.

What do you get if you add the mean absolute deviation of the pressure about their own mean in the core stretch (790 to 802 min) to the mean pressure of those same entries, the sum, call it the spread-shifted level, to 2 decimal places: 2.57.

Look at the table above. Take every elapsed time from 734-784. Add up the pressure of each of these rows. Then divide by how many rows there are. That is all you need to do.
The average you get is 2.0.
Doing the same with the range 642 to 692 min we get 2.5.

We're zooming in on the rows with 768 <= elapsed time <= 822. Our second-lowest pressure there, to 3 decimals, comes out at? 1.943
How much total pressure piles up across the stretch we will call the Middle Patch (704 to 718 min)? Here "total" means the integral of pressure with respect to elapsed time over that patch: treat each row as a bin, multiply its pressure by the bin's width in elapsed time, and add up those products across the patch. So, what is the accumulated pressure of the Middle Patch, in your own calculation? 22.9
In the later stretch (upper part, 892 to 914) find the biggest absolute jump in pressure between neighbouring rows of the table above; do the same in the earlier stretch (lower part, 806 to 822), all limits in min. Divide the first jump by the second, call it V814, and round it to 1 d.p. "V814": 2.1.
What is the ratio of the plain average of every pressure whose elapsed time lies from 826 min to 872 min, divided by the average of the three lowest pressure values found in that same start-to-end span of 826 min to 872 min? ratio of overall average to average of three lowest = 1.05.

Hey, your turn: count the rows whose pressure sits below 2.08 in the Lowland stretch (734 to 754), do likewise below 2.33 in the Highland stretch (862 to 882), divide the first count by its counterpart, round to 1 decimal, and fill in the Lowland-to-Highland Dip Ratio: 1.0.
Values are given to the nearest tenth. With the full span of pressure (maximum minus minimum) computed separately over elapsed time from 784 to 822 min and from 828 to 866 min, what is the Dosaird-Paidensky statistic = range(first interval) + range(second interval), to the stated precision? 1.0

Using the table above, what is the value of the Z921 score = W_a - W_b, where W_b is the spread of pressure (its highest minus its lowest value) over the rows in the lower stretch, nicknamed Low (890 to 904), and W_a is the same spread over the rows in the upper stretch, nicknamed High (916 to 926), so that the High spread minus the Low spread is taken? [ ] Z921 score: -0.13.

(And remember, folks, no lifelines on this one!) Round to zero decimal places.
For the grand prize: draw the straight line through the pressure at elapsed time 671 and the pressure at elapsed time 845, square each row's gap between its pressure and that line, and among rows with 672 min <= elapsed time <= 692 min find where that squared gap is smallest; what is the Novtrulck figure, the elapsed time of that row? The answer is 685 min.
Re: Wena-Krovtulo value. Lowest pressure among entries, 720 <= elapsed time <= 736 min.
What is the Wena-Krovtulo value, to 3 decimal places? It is 1.045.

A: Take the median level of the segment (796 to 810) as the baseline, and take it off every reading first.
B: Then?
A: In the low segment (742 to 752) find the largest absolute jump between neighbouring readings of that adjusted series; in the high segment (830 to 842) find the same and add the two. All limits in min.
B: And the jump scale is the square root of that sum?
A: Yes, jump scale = 0.517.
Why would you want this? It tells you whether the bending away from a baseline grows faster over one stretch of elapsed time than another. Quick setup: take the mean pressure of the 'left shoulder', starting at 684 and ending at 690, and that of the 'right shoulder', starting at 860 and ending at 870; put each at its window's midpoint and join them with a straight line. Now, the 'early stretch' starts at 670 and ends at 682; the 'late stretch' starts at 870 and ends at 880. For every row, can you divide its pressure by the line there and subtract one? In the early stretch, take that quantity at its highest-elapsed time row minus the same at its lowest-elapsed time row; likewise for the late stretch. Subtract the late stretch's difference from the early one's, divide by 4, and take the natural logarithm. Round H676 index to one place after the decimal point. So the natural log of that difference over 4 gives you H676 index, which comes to -6.3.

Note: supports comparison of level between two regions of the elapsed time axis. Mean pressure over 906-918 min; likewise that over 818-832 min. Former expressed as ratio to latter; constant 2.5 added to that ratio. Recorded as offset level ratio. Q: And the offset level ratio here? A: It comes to 3.66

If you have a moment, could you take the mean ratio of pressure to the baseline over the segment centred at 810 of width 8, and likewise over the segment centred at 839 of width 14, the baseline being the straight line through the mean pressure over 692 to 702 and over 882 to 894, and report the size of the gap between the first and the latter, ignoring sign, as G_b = 0.049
